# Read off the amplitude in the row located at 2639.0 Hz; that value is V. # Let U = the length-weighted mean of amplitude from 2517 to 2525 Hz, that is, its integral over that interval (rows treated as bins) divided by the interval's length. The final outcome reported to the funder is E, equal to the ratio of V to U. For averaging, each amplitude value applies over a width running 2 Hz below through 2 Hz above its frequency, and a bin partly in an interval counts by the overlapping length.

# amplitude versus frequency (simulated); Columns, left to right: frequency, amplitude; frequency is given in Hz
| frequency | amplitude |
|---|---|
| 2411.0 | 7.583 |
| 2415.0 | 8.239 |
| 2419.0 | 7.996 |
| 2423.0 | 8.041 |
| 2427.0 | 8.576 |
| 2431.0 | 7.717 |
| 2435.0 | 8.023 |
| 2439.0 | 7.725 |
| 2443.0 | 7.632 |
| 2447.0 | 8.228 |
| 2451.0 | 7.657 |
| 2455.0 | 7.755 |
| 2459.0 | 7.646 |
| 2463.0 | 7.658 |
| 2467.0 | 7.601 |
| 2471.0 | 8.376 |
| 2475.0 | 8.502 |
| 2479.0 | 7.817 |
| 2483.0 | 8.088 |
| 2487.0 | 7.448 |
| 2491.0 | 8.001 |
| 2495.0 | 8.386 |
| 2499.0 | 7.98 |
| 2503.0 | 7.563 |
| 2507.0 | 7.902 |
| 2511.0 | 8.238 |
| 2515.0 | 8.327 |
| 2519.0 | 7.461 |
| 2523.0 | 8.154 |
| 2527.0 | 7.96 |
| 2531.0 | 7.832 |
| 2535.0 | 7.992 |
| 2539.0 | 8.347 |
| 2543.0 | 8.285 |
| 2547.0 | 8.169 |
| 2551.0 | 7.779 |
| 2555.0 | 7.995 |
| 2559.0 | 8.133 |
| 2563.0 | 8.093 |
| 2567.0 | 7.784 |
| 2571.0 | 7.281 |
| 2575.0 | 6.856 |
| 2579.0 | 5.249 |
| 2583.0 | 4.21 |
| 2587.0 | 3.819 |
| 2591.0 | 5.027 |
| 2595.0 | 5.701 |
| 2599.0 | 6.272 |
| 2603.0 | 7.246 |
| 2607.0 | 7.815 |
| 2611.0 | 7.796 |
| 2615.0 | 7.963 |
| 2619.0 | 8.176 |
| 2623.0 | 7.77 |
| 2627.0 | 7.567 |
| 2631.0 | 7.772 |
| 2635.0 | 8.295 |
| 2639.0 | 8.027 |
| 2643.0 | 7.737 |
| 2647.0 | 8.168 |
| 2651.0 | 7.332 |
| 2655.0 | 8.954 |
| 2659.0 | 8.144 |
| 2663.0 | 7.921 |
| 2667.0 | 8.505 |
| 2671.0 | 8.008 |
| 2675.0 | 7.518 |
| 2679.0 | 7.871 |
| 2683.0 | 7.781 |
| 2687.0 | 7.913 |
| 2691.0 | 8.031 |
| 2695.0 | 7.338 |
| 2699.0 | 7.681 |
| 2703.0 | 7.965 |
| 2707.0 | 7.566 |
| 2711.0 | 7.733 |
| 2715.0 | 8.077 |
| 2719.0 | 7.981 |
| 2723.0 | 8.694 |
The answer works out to 1.03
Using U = 7.81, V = 8.027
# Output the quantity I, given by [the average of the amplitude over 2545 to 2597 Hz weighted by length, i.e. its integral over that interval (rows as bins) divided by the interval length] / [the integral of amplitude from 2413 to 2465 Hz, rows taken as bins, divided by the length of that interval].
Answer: 0.84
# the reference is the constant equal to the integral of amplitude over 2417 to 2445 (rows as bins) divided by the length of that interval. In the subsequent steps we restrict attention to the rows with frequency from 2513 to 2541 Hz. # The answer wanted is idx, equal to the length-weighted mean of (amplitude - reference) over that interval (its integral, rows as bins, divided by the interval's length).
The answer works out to 0.05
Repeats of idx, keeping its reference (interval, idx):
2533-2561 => 0.14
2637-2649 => 0.02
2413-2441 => 0.09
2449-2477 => -0.07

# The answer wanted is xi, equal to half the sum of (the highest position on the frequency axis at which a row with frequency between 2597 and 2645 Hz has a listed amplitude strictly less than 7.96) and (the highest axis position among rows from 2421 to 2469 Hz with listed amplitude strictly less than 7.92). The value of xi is 2555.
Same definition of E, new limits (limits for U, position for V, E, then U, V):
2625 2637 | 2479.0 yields 0.99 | 7.88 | 7.817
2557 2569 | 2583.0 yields 0.53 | 8.00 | 4.21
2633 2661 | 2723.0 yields 1.07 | 8.09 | 8.694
